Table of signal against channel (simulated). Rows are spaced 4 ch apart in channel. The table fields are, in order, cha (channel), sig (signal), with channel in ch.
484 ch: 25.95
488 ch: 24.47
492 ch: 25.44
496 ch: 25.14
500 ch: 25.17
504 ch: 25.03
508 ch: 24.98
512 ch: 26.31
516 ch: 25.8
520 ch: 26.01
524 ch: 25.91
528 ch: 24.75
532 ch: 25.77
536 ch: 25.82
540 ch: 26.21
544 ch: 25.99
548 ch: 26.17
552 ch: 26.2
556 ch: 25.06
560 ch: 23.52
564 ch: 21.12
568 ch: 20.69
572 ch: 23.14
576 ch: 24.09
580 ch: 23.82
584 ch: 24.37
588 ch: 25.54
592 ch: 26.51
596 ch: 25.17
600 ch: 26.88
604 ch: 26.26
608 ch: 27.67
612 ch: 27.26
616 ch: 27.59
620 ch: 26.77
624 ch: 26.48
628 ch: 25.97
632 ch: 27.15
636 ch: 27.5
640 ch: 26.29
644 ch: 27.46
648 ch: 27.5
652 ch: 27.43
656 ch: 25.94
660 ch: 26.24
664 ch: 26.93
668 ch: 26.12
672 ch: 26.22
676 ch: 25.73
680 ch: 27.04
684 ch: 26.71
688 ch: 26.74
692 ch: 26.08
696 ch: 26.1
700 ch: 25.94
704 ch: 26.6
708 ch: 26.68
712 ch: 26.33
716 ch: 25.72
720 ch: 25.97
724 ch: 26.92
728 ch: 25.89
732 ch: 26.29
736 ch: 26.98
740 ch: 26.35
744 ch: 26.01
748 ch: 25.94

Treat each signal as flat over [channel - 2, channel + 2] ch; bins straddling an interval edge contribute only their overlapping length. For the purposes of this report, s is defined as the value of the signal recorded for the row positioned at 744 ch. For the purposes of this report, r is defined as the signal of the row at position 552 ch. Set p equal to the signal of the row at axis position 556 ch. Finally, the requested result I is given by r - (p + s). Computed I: -24.9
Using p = 25.06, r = 26.2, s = 26.01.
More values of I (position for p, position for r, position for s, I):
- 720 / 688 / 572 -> -22.4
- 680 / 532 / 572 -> -24.4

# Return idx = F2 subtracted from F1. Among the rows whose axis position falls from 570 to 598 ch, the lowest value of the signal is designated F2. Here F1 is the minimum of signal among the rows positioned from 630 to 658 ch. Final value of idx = 2.8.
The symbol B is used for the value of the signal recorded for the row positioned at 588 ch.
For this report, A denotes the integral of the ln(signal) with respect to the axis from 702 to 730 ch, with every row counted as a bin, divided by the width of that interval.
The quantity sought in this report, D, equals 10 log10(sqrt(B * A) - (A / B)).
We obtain 9.55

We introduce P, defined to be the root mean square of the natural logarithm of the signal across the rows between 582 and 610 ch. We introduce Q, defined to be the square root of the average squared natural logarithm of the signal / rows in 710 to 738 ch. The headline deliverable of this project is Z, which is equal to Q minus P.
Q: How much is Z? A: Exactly 0.01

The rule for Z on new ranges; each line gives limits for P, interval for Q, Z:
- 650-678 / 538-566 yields -0.06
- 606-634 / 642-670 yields -0.01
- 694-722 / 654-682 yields 0.00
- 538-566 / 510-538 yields 0.04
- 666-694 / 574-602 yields -0.05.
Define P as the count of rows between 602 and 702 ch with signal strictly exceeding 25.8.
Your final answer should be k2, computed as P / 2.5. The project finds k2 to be 9.6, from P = 24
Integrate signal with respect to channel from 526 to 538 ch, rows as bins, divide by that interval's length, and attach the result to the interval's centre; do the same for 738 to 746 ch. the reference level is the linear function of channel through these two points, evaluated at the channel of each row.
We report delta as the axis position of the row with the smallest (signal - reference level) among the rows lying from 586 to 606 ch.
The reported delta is 596 ch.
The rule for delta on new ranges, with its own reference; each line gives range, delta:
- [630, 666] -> 656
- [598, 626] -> 604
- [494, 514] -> 508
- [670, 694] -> 676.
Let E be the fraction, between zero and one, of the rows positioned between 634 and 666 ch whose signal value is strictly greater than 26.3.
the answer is 0.6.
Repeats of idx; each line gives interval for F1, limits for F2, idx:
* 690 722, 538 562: 2.2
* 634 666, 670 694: 0.2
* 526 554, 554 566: 3.6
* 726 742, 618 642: -0.1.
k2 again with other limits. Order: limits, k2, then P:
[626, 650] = 2.4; 6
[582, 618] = 2.4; 6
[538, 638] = 6.0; 15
